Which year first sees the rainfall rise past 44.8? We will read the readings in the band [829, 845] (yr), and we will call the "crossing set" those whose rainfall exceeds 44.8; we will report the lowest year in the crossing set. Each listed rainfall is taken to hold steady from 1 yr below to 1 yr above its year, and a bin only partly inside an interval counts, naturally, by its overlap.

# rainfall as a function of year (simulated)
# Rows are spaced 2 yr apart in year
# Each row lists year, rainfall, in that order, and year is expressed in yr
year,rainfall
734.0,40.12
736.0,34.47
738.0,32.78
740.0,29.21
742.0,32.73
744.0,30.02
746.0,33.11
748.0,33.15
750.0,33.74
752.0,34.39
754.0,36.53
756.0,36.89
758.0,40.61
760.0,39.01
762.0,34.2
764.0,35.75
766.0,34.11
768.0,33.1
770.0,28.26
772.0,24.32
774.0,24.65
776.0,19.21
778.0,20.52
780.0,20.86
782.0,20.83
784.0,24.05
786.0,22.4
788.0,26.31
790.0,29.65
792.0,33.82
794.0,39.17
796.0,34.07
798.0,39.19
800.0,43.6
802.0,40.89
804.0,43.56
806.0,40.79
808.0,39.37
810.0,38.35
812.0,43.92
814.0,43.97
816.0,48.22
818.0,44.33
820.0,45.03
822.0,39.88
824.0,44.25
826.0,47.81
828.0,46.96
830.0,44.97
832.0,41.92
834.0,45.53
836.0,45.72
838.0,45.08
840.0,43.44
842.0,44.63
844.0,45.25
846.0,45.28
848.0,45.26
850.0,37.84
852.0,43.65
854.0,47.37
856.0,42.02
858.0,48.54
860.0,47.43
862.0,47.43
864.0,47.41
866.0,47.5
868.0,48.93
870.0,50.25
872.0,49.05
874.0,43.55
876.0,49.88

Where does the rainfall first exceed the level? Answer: 830.0 yr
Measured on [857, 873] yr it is 858.0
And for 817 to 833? 820.0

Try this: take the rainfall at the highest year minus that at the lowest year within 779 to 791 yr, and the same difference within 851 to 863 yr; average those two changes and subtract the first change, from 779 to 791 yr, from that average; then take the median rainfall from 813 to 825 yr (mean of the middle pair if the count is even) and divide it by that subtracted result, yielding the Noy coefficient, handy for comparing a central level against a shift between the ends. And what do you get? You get -18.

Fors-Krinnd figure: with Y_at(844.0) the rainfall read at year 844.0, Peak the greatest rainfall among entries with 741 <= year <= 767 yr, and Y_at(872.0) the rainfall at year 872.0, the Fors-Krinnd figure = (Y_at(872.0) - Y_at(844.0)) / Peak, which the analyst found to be 0.094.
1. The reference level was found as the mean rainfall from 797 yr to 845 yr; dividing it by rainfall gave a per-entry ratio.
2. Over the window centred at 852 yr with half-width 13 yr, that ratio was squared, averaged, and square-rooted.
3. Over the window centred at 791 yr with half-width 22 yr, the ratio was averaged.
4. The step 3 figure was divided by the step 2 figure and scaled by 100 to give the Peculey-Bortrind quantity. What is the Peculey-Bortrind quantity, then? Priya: 153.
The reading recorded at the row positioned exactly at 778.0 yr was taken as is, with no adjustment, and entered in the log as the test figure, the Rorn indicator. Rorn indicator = 20.52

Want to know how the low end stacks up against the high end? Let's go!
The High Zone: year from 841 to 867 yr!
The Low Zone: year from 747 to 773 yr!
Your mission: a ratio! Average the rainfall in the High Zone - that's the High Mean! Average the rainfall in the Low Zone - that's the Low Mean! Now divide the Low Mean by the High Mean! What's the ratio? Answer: 0.753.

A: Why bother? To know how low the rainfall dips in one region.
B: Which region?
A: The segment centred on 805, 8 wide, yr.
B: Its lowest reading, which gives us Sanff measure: 39.37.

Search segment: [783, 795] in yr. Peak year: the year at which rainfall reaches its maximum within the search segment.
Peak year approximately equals 794.0 yr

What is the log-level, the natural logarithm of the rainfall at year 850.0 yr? 3.6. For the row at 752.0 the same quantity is 3.5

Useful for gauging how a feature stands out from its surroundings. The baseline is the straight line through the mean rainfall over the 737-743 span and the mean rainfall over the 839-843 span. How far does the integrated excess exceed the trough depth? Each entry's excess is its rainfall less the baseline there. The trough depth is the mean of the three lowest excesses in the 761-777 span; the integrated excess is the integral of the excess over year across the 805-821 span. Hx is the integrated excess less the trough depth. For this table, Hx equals 52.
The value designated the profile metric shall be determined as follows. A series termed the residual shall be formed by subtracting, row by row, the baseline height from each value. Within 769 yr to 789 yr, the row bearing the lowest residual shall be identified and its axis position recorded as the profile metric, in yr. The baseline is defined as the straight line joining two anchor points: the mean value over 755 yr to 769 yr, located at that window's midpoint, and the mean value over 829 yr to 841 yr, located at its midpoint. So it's 776.0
